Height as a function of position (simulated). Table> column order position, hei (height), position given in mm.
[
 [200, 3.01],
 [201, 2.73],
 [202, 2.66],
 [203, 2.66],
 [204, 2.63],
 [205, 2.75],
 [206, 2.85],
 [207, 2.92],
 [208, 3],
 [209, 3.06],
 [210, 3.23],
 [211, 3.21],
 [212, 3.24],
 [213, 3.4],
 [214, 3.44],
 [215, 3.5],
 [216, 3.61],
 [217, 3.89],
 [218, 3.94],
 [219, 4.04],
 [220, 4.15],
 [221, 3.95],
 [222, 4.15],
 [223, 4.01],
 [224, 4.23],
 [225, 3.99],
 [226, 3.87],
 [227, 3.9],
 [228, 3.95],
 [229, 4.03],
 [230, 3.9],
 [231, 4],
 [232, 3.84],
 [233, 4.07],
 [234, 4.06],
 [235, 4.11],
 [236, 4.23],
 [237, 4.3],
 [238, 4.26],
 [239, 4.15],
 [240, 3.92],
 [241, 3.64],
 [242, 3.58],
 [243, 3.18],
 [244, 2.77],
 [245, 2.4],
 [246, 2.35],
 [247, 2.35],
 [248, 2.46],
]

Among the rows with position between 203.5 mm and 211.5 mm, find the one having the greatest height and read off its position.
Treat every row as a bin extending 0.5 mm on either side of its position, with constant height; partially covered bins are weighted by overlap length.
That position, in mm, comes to 210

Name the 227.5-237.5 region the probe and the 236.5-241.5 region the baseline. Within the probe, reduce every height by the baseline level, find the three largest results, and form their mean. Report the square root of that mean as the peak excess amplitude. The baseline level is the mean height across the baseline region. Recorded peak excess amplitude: 0.40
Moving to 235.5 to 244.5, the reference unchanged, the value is 0.46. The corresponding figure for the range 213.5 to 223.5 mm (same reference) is 0.24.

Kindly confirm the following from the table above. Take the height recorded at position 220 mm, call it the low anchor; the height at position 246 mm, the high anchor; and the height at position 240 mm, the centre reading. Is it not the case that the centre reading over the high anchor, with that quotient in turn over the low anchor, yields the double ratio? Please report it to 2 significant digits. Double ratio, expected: 0.40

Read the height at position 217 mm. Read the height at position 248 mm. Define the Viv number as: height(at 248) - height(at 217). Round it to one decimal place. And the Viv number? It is -1.4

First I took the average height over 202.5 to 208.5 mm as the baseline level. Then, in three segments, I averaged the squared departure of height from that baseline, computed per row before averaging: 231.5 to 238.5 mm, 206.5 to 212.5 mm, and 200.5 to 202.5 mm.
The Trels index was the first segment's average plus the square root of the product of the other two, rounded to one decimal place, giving 1.8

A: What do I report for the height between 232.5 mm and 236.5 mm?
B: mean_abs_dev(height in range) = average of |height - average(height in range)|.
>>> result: 0.056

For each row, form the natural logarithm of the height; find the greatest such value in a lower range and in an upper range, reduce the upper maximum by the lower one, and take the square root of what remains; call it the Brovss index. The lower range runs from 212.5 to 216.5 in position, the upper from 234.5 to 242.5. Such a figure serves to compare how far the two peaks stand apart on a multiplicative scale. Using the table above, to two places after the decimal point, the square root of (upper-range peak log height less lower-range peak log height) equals 0.42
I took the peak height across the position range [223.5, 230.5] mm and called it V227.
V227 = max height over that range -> 4.23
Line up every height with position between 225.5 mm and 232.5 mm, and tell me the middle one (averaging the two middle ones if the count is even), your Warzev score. 3.9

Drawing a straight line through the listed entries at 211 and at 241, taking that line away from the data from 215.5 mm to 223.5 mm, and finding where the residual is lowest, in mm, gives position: 216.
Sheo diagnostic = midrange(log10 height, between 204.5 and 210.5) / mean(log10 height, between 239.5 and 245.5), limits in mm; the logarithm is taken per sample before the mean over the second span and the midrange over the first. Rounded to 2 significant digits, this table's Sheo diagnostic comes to 0.94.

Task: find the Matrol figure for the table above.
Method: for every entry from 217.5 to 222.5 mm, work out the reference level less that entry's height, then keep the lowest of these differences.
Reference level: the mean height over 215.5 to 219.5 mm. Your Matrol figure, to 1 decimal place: -0.3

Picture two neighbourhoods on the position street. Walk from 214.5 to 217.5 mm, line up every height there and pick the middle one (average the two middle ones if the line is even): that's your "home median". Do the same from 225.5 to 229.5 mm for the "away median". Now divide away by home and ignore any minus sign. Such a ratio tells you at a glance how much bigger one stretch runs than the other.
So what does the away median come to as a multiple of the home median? 1.09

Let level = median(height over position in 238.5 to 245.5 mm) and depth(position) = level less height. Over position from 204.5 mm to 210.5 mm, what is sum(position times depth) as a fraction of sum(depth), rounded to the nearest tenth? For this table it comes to 207.1 mm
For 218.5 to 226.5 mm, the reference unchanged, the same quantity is 222.3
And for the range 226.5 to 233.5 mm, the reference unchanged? 230.1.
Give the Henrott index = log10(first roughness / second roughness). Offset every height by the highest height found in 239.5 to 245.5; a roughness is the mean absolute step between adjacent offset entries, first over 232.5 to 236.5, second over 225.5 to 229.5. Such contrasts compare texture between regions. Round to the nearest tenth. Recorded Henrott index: 0.1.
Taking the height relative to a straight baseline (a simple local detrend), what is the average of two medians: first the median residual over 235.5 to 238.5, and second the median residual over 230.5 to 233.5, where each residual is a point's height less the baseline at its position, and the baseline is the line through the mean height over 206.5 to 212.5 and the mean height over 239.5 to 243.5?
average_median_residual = 0.65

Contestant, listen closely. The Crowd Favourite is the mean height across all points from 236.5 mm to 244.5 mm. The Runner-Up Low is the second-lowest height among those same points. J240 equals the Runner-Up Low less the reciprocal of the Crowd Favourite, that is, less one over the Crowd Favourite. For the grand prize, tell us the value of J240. 2.9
